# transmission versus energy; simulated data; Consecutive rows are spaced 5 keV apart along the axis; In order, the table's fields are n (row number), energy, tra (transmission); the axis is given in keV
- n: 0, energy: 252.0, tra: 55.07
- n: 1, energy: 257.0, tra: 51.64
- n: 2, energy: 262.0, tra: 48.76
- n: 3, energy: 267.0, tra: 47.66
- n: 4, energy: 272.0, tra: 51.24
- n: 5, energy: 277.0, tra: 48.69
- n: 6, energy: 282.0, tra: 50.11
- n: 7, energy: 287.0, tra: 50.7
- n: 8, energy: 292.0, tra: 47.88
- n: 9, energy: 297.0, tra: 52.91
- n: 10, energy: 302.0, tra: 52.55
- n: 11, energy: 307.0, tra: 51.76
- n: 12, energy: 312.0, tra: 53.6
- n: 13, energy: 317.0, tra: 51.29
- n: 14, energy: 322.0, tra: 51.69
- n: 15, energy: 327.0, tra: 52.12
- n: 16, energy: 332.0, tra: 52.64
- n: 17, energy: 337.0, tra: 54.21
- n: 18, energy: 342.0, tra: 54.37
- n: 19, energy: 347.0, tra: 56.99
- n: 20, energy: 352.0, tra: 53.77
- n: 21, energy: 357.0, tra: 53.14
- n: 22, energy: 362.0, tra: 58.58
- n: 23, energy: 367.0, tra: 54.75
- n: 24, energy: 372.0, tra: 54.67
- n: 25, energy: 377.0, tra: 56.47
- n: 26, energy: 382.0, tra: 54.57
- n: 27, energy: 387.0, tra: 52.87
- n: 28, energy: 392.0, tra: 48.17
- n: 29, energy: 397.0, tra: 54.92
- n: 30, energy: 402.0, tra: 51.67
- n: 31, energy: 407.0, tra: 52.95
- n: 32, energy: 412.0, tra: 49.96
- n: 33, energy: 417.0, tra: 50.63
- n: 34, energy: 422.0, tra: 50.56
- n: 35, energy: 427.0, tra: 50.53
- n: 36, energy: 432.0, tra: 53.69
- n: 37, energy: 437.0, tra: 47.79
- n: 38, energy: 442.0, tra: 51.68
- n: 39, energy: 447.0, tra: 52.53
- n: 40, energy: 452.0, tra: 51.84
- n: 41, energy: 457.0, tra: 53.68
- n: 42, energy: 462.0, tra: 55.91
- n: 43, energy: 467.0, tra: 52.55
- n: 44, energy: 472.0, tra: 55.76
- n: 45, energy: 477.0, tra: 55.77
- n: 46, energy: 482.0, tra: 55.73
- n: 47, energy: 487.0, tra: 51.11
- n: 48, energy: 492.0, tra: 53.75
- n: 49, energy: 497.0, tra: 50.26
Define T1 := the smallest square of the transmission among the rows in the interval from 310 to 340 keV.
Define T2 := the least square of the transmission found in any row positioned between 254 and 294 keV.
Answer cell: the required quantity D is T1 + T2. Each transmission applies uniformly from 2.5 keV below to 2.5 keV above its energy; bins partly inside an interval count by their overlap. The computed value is 4902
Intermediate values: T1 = 2631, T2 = 2271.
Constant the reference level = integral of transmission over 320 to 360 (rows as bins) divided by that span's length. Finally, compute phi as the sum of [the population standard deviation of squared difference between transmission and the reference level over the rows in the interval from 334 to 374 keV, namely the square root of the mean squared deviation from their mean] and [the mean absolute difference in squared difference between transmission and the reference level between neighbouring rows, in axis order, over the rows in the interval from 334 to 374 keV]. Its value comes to 18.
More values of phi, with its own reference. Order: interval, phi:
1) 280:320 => 21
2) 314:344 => 3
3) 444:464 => 5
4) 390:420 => 21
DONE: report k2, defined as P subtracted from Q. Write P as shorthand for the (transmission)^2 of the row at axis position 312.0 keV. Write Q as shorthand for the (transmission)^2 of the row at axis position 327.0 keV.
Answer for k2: -156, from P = 2873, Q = 2716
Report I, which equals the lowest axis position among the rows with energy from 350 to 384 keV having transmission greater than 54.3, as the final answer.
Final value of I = 362.0 keV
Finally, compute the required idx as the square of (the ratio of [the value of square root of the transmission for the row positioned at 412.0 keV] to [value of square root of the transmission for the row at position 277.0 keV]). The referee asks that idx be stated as 1.03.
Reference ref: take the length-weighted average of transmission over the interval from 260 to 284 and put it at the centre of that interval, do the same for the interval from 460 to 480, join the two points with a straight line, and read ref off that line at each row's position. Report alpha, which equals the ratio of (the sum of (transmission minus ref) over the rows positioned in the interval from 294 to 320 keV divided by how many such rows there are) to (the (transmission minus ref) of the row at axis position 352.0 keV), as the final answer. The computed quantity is 1.0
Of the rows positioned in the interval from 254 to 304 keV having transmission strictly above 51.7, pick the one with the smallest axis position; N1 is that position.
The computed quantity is 297.0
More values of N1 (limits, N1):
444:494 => 447.0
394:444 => 397.0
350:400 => 352.0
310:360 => 312.0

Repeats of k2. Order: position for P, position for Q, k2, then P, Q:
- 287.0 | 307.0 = 109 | 2570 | 2679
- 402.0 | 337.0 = 269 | 2670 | 2939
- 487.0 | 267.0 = -341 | 2612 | 2271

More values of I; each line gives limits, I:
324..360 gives 342.0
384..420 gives 397.0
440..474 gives 462.0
